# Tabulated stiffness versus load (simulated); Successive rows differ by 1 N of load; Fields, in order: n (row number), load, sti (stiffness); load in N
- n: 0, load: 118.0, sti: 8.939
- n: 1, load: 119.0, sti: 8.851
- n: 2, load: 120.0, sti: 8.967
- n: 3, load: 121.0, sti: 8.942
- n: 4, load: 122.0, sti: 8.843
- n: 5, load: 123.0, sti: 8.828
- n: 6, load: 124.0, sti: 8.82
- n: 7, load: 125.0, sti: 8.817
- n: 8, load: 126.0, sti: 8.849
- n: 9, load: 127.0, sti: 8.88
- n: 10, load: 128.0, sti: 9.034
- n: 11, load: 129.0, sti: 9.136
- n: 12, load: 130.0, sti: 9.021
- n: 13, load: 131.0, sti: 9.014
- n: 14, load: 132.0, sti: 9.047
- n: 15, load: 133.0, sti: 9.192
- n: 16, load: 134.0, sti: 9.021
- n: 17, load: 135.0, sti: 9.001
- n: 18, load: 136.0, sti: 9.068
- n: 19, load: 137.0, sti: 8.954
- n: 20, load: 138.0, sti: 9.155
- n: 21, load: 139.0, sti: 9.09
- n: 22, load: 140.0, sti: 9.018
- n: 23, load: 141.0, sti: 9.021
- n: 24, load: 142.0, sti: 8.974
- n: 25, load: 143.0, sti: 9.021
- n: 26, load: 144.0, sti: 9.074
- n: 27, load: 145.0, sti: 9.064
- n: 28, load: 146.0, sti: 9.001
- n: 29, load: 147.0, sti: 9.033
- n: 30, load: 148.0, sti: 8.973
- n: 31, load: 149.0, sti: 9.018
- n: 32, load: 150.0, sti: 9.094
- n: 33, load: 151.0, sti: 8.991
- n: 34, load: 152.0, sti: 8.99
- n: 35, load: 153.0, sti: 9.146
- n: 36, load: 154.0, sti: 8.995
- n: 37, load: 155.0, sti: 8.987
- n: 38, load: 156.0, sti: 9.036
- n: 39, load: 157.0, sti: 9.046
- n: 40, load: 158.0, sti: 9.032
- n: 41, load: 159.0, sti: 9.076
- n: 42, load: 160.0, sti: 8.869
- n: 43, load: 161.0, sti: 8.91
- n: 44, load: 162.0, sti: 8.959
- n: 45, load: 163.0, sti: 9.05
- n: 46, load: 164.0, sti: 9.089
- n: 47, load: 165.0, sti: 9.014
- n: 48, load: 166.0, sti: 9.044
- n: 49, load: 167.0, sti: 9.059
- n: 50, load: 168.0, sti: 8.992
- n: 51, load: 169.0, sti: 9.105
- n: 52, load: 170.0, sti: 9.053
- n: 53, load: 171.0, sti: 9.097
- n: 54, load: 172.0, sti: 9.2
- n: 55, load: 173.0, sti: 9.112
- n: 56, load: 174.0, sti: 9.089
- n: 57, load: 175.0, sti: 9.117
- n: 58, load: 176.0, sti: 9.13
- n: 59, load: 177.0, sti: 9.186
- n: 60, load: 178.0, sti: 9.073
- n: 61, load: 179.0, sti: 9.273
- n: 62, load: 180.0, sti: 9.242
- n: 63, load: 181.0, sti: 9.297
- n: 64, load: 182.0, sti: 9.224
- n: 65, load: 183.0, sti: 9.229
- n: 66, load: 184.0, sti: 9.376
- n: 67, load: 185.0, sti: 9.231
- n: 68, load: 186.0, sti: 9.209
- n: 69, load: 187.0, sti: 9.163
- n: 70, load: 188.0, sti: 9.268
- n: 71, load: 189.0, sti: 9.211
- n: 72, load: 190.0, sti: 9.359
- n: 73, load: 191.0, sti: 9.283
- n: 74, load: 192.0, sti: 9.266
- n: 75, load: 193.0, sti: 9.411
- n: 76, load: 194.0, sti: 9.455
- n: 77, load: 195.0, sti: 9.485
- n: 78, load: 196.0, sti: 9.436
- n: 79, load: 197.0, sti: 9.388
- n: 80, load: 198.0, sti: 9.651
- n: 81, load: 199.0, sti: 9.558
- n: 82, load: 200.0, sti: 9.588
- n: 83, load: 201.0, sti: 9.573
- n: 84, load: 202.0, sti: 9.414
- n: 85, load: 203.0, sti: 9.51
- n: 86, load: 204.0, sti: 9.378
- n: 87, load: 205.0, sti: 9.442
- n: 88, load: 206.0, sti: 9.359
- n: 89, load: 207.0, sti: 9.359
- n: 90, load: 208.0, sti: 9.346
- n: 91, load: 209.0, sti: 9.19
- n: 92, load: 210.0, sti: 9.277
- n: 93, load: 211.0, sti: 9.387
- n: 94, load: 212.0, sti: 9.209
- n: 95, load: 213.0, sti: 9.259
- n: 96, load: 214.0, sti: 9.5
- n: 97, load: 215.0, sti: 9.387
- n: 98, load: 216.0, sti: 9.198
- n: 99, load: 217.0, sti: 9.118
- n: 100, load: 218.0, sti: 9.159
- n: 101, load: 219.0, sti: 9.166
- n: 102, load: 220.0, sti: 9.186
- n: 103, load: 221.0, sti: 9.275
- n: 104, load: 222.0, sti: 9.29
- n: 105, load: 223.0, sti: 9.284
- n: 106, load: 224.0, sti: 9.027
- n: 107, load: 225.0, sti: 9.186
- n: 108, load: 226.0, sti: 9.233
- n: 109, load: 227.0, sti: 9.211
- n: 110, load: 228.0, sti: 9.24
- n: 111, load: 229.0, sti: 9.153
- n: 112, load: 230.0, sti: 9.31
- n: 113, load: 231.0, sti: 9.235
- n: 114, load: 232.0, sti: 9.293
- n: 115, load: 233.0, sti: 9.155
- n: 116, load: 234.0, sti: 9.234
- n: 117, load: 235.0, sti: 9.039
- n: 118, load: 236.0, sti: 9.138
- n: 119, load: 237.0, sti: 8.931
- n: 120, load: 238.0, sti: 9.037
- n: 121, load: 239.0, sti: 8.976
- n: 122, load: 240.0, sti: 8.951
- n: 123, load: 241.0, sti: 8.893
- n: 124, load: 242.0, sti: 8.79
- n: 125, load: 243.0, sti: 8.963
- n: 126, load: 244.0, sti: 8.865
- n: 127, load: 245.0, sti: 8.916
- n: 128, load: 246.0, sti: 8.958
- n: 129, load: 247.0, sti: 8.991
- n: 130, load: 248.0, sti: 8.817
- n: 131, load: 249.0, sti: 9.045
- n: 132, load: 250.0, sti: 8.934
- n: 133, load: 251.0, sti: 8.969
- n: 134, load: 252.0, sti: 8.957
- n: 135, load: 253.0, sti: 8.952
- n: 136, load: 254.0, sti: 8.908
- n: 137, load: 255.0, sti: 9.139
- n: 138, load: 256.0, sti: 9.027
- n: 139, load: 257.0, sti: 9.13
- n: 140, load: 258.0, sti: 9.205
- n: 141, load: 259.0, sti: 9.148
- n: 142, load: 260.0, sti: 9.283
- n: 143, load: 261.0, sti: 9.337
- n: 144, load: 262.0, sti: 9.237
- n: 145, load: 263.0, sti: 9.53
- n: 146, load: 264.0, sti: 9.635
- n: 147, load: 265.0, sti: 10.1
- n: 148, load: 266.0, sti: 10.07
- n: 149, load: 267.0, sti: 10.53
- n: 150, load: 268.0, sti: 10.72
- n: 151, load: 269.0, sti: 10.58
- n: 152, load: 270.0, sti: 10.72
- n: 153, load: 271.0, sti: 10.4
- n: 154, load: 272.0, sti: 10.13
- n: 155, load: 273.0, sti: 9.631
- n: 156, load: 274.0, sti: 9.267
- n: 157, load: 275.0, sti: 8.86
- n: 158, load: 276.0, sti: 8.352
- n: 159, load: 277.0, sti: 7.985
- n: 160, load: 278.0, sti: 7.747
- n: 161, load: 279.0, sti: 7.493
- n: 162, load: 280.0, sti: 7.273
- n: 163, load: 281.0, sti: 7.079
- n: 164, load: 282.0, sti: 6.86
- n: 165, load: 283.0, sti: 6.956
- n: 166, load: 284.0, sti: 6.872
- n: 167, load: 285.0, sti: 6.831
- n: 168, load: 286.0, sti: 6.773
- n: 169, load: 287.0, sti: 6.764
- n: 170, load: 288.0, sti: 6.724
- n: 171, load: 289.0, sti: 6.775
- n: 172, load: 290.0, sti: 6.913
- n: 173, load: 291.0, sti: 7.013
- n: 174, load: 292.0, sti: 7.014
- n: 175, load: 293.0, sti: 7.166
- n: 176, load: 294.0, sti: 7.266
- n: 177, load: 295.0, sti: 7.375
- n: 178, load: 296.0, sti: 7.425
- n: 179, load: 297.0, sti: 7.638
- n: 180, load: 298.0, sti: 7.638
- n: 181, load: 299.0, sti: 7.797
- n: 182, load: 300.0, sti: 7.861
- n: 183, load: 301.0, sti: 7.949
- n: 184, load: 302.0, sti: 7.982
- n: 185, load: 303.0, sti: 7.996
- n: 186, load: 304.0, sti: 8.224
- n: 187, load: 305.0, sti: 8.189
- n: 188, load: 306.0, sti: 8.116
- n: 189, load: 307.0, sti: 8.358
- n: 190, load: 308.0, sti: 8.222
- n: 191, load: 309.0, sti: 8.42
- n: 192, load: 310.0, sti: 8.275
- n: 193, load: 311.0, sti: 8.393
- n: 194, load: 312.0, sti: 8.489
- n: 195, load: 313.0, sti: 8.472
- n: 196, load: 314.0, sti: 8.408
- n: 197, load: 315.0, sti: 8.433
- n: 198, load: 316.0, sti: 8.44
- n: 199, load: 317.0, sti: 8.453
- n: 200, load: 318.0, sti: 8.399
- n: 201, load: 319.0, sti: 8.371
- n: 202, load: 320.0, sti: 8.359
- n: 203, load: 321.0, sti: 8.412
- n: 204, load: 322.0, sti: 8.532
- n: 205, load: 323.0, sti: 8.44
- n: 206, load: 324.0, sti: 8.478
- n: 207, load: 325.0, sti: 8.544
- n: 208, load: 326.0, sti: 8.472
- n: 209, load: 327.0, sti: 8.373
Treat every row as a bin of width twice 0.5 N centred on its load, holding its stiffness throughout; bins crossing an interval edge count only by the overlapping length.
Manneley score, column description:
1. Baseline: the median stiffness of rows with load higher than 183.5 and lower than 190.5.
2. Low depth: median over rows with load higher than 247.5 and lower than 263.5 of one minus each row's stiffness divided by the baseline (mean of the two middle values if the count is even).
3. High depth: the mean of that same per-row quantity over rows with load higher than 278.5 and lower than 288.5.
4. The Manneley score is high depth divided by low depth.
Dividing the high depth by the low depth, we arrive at 16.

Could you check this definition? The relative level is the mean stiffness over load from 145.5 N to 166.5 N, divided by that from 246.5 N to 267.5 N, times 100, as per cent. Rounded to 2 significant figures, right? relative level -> 97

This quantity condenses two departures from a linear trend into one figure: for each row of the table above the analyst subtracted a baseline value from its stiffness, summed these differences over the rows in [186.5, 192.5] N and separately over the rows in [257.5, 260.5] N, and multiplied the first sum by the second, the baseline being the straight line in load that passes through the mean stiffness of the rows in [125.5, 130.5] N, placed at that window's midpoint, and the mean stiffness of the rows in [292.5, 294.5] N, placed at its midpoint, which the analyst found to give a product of 27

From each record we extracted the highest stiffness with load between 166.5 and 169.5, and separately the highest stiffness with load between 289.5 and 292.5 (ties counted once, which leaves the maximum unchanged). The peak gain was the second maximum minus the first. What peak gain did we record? -2.1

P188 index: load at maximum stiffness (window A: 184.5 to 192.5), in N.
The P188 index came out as 190.0 N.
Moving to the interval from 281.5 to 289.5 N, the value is 283.0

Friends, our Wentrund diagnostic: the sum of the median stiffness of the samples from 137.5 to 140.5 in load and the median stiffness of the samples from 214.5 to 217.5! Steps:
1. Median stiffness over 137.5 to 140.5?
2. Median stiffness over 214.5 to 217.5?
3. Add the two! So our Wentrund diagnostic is 18.3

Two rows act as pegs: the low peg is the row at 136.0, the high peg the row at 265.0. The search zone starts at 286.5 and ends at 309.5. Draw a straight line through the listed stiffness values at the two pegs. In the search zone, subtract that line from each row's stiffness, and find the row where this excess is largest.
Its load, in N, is 309.0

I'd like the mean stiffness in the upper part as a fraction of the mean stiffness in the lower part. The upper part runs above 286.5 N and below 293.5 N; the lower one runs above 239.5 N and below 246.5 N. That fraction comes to 0.78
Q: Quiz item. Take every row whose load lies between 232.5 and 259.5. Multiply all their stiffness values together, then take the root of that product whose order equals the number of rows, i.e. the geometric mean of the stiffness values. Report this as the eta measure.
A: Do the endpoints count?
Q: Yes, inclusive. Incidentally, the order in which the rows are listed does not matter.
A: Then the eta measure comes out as 9.00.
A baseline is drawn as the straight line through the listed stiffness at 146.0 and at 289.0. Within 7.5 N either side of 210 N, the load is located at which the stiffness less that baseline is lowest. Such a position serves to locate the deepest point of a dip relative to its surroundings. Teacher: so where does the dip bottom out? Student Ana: 209.0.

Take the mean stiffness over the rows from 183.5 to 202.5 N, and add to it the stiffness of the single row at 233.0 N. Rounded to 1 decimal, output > 18.5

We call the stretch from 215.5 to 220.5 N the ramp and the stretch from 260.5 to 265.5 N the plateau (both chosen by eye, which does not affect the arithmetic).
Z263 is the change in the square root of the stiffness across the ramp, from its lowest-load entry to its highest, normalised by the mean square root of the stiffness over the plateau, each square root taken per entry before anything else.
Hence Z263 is -0.001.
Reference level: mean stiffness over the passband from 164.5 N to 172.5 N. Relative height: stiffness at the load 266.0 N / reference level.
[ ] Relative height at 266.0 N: 1.11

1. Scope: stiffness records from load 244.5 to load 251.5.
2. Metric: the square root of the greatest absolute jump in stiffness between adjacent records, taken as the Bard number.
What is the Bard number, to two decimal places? 0.48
